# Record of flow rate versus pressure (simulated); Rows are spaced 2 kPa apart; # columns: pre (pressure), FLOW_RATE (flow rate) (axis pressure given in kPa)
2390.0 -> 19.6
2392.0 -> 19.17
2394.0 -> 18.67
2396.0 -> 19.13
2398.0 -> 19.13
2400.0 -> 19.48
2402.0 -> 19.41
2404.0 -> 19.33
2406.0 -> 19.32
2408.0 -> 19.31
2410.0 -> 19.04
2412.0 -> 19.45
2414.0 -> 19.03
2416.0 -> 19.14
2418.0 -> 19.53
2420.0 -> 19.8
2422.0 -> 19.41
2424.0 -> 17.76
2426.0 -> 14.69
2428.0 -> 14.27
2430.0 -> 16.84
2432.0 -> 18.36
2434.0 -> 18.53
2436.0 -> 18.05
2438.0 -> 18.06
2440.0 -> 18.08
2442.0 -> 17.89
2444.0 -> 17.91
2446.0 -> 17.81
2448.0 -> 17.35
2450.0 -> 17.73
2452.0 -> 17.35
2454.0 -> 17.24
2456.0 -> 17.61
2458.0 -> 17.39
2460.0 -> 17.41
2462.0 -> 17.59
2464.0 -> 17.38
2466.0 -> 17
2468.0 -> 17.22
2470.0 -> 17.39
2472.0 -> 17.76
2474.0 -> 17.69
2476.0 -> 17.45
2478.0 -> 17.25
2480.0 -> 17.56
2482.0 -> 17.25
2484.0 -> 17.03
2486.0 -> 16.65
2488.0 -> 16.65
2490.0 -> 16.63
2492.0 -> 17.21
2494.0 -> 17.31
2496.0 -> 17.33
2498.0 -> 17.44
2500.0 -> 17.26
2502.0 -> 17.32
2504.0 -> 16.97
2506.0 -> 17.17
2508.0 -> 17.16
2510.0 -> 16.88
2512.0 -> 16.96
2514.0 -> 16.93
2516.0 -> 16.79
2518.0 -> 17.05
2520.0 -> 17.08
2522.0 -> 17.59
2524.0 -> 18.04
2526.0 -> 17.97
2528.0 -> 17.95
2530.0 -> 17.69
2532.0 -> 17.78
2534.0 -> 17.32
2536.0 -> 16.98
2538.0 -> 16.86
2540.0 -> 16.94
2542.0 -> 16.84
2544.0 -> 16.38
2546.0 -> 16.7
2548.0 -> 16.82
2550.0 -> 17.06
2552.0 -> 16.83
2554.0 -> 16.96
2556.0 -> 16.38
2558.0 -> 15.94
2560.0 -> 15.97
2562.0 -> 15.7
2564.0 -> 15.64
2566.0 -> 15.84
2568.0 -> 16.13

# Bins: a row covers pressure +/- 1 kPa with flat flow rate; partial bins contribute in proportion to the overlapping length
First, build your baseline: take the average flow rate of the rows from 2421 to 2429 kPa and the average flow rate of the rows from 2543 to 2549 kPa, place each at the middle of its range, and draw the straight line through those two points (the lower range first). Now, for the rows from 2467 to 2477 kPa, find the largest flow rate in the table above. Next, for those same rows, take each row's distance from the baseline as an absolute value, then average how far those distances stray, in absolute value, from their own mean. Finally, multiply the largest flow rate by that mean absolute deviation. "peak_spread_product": 3.2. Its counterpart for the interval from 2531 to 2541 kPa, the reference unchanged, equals 5.4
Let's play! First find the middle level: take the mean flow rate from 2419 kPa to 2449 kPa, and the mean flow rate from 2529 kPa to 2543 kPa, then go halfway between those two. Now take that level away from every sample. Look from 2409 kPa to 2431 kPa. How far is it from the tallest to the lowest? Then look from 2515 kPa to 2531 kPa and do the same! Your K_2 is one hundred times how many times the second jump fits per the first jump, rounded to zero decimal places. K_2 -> 23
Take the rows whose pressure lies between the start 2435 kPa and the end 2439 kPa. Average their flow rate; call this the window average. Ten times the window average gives 181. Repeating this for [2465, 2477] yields 174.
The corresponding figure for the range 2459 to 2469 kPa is 173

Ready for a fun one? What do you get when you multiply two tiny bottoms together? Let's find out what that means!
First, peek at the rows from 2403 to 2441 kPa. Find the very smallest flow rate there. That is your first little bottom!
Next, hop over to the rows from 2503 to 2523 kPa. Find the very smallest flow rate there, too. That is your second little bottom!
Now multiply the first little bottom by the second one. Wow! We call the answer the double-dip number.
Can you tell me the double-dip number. 240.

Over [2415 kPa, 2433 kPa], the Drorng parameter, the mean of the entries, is 17.8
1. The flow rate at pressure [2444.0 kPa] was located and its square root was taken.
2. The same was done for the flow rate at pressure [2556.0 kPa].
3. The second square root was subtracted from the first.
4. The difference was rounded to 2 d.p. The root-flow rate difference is 0.18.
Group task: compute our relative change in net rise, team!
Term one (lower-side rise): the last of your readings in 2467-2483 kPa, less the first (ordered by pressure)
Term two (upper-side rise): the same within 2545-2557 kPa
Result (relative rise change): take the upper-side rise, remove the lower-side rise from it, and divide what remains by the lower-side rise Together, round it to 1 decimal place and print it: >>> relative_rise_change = -11.7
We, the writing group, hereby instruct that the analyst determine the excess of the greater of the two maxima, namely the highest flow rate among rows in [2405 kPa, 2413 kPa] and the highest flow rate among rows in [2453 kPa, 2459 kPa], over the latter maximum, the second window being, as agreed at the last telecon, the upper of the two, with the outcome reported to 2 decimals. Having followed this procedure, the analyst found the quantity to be 1.84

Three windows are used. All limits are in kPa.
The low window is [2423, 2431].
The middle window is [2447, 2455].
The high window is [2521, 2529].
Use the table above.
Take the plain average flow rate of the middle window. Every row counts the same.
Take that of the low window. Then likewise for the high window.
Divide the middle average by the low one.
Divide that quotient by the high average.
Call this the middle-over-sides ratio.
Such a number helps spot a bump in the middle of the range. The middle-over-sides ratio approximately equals 0.061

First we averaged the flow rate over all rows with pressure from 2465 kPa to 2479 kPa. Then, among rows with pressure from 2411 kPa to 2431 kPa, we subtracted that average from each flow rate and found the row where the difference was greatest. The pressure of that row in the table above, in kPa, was 2420.0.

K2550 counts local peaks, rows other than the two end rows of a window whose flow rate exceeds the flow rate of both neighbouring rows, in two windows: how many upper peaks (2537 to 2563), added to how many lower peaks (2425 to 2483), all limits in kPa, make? 12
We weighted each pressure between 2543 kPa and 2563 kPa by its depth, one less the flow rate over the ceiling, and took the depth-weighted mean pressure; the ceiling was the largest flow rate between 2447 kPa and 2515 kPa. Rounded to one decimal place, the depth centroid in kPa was 2554.4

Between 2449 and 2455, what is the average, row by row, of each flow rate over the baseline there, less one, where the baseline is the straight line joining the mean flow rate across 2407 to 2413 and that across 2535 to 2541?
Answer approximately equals -0.057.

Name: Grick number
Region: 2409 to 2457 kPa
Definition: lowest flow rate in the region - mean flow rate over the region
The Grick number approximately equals -3.7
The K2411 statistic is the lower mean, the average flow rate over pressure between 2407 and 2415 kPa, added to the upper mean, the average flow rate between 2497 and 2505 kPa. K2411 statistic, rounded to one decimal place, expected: 36.5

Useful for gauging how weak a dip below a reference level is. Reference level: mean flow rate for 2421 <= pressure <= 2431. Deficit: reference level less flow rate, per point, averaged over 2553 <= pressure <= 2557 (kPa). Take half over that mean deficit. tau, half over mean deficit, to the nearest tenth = -6.6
